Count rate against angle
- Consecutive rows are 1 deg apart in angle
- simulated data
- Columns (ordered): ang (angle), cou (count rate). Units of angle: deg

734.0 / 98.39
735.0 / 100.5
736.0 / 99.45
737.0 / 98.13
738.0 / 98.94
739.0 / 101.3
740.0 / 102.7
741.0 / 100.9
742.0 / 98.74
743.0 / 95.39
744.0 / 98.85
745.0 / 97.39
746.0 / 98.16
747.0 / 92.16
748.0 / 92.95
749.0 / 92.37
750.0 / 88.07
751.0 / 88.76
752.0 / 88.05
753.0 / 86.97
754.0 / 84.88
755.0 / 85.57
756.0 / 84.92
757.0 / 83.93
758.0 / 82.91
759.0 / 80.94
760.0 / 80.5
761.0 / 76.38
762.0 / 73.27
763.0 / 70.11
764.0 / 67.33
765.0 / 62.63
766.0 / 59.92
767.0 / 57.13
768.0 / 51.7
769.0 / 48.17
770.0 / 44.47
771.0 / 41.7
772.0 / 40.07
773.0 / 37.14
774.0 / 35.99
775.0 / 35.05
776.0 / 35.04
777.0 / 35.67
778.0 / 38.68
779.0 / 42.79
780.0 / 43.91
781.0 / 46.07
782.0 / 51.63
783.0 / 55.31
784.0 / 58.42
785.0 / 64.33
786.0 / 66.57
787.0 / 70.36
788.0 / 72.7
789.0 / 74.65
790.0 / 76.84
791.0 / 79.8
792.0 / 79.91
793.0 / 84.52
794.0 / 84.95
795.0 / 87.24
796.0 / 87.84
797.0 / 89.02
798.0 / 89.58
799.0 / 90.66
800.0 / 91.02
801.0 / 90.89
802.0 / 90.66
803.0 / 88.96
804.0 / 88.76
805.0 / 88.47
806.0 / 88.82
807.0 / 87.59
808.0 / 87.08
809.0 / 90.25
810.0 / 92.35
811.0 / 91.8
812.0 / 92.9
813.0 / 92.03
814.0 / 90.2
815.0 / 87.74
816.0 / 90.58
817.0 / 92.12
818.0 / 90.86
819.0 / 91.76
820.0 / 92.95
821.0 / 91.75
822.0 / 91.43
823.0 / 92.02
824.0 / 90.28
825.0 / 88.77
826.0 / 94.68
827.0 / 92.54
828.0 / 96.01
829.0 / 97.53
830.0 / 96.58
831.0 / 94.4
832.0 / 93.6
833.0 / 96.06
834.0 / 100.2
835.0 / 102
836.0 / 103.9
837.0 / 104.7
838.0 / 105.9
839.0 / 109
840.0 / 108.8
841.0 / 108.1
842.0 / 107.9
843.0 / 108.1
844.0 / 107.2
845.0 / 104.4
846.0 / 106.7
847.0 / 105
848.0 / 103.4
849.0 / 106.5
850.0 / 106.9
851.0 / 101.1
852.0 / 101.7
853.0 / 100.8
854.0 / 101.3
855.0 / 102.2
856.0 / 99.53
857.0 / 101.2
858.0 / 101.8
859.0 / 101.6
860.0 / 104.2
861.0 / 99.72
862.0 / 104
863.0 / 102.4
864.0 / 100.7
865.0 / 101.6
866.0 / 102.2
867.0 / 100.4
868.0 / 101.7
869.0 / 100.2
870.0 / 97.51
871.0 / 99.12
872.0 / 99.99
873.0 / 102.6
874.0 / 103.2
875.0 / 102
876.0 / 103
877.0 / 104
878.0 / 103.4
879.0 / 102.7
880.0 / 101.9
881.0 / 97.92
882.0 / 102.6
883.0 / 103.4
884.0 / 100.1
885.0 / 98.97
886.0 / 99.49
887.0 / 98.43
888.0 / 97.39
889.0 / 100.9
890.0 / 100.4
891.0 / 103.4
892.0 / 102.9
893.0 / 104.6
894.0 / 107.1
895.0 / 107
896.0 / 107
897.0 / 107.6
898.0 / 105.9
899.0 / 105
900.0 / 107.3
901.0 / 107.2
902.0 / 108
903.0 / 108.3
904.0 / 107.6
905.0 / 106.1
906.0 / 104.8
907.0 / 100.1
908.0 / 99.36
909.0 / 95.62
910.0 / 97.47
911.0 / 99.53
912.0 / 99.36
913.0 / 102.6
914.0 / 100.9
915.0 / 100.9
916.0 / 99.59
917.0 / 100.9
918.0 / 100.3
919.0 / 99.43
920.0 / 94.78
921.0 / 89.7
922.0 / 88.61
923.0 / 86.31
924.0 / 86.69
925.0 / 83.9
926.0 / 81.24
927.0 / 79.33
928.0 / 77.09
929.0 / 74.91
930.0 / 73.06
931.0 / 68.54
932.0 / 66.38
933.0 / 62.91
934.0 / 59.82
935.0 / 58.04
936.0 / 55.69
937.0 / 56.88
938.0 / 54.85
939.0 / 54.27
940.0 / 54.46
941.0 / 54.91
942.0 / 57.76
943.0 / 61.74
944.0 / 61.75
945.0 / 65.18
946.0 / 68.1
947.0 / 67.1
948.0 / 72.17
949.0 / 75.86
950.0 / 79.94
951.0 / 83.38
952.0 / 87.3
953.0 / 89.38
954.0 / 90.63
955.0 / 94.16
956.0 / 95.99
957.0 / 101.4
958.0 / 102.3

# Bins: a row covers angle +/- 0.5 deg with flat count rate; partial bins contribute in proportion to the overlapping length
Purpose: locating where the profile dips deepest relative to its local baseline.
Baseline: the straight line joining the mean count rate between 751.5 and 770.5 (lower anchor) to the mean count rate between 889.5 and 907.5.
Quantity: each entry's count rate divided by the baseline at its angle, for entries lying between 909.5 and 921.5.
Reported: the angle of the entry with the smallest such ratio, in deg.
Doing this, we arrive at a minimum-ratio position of 921.0 deg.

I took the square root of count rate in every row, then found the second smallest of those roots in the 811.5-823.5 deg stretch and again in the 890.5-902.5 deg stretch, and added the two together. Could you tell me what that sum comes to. 19.7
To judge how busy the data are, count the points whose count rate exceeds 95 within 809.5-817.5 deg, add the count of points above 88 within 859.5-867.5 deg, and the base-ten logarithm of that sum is 0.90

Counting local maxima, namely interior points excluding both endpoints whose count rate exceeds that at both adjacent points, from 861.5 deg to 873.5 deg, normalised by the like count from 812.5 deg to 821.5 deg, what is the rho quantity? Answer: 1.00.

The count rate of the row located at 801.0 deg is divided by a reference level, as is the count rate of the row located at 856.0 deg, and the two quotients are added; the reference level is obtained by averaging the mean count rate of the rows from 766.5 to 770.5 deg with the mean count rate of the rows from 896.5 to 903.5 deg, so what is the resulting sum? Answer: 2.42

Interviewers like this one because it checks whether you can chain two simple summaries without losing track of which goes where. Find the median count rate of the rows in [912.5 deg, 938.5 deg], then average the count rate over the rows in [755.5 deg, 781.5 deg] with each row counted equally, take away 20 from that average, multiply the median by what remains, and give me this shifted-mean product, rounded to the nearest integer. 2974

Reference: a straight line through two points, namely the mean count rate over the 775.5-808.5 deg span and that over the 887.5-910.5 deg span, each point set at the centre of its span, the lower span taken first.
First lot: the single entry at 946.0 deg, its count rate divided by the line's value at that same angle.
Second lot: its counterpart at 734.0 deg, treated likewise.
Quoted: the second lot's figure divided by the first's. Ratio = 3.02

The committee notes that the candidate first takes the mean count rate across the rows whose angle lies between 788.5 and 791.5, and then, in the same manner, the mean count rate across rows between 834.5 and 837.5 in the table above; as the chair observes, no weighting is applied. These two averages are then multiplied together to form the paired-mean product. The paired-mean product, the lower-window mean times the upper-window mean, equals 7982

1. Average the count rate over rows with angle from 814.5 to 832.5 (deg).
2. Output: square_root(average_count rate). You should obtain 9.6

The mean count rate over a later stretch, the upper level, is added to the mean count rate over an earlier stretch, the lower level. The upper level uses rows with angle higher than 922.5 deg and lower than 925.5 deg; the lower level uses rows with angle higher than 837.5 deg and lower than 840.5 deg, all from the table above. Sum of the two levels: 194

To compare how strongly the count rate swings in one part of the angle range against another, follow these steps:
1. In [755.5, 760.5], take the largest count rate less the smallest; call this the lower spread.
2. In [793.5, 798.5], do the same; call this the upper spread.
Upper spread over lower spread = 1.0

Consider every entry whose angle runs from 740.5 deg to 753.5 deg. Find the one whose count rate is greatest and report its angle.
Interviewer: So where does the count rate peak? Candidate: 741.0 deg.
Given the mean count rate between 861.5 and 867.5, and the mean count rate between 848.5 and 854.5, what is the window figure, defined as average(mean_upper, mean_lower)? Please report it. 102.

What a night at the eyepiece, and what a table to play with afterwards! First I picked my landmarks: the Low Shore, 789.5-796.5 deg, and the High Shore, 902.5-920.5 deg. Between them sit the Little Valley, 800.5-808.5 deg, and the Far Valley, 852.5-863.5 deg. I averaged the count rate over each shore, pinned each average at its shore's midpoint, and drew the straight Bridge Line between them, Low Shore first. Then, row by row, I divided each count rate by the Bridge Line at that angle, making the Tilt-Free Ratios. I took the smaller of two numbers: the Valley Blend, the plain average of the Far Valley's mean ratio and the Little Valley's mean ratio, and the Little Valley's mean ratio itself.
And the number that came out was 1.05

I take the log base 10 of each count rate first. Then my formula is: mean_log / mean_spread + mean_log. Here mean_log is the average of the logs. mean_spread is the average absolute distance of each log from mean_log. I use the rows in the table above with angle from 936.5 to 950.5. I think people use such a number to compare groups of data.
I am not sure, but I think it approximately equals 40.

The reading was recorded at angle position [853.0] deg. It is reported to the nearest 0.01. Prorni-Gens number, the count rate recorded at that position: 100.80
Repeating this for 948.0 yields 72.17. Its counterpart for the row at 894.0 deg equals 107.10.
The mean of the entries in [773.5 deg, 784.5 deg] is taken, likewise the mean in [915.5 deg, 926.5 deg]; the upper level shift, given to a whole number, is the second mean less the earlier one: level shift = 48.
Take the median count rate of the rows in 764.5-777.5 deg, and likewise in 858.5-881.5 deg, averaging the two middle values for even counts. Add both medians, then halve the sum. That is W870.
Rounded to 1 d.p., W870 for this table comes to 71.8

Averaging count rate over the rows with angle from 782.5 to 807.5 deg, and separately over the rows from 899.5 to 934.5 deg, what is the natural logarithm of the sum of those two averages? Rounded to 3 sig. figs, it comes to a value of 5.15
